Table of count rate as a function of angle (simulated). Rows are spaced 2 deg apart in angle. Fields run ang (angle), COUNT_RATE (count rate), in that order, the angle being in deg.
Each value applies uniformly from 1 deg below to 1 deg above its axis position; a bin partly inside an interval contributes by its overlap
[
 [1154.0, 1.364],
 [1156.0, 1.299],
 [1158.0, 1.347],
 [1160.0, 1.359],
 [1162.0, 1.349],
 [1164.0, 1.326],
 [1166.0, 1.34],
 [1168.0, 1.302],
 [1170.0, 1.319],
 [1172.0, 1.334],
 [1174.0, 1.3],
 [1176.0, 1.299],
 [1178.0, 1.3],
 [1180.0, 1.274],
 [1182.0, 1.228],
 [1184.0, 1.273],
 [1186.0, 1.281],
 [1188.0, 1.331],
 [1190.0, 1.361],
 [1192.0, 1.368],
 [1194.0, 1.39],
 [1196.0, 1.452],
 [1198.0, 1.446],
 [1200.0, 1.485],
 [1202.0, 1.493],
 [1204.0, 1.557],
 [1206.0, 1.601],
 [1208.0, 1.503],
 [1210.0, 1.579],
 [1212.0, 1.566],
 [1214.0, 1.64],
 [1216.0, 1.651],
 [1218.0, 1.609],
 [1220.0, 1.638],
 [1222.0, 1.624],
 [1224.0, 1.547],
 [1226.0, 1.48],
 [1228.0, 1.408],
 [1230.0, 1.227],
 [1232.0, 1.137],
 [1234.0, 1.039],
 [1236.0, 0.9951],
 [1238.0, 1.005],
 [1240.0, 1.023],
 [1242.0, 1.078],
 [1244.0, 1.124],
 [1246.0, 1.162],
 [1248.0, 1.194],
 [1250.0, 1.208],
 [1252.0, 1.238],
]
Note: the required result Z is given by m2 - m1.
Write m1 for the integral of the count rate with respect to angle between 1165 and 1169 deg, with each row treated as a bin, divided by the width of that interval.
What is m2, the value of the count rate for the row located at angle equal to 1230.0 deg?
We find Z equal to -0.09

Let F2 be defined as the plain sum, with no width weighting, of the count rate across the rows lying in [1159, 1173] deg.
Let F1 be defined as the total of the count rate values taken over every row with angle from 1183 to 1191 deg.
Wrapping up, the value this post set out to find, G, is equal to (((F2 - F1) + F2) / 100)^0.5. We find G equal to 0.37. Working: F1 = 5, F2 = 9.3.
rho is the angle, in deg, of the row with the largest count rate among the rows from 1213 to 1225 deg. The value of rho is 1216.0 deg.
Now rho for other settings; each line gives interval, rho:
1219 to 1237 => 1220.0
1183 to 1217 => 1216.0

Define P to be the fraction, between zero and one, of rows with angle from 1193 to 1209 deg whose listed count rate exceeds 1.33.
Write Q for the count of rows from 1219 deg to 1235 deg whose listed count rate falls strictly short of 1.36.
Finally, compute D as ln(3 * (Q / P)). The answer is 2.20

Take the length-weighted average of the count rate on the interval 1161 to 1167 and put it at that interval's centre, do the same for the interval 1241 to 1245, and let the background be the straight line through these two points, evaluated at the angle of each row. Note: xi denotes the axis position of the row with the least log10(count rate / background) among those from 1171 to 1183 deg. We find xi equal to 1182.0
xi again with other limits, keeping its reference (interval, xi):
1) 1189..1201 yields 1190.0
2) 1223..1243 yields 1236.0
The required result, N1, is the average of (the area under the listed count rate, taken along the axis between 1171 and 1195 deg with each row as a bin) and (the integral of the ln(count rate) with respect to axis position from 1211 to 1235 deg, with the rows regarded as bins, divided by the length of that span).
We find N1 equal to 15.9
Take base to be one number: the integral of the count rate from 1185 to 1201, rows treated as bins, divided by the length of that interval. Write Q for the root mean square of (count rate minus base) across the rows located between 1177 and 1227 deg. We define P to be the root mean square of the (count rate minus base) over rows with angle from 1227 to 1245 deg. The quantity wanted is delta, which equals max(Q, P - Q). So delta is 0.15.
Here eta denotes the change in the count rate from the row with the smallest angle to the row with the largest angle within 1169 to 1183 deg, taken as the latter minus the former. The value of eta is -0.09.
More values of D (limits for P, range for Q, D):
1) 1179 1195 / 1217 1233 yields 2.48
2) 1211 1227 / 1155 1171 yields 3.18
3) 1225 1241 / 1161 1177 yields 4.56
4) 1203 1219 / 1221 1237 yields 2.48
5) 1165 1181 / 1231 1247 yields 4.56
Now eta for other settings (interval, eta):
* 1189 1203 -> 0.13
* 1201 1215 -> 0.15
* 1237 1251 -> 0.20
